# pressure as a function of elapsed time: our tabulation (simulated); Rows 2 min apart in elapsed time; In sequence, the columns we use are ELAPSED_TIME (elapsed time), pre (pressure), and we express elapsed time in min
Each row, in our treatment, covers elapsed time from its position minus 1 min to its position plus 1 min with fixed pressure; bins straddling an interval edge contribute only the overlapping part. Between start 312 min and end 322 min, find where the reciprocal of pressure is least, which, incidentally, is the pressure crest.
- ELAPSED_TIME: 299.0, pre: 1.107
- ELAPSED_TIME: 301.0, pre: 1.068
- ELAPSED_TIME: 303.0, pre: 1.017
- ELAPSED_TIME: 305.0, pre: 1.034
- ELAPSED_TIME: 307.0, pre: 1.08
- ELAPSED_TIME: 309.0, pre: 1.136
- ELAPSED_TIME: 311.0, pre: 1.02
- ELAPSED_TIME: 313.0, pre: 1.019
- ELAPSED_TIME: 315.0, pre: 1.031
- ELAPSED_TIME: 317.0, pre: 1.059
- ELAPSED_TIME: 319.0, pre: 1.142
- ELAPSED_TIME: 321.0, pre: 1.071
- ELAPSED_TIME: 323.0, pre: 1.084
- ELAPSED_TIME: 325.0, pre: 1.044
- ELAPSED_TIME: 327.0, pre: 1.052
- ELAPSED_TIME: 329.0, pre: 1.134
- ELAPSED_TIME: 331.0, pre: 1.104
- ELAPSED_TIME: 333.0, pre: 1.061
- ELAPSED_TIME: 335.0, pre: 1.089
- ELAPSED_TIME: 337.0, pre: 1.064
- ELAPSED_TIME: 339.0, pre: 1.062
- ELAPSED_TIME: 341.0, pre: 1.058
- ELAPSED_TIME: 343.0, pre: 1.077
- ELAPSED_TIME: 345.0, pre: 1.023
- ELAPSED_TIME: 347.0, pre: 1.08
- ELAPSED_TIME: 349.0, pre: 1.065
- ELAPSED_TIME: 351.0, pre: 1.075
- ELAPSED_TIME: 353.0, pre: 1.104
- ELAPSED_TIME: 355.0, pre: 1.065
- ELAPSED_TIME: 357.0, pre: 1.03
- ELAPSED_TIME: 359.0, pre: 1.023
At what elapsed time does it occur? 319.0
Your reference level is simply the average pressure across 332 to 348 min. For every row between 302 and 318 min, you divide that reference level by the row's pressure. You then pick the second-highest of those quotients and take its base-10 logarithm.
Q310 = 0.0189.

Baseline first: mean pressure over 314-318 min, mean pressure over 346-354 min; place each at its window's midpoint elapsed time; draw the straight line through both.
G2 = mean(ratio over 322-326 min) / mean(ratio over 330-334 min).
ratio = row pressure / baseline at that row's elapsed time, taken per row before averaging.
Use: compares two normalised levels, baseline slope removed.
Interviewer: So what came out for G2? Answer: 0.991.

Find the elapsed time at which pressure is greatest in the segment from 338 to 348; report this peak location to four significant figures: 347.0 min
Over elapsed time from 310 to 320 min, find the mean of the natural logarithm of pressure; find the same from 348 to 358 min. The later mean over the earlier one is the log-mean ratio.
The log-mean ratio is 1.3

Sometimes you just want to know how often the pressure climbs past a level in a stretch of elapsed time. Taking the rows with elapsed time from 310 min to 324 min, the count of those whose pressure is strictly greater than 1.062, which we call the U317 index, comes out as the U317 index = 3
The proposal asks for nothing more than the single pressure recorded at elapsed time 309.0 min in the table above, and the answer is 1.136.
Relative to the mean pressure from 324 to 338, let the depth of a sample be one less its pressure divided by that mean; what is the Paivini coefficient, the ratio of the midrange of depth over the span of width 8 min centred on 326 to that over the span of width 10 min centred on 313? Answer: -14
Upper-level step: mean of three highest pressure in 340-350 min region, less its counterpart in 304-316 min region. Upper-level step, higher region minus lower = -0.009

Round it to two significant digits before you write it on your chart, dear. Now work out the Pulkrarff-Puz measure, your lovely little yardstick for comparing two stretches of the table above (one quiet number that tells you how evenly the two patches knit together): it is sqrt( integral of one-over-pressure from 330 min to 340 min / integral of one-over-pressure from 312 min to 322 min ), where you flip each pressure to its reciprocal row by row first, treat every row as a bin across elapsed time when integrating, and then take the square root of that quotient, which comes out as 0.99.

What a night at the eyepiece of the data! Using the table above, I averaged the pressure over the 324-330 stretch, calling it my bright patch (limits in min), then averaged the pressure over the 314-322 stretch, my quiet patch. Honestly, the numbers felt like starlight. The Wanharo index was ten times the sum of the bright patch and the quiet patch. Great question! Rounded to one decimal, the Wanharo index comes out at 21.5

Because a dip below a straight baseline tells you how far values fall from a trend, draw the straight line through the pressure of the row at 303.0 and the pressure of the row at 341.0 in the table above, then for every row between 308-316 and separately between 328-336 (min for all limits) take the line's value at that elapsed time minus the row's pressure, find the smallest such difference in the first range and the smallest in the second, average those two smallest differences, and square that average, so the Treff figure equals 0.010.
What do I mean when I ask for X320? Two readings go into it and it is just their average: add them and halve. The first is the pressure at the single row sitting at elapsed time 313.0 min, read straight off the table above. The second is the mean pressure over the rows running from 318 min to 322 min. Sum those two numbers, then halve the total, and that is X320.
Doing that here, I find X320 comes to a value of 1.06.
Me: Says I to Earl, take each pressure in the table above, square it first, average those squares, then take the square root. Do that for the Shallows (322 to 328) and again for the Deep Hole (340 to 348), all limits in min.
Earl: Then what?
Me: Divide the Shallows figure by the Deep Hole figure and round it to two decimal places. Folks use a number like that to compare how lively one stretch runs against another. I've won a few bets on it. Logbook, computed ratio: 1.00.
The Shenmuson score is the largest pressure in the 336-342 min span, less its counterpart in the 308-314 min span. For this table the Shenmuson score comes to -0.072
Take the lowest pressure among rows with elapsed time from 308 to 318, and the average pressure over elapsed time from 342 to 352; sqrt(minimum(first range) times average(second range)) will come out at 1.041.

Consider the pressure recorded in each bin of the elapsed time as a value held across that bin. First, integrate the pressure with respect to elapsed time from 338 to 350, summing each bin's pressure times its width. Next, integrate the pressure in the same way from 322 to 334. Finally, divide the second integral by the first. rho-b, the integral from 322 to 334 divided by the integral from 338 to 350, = 1.02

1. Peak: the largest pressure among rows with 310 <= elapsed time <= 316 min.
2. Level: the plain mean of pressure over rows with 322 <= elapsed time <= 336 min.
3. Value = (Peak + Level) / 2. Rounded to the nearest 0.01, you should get 1.06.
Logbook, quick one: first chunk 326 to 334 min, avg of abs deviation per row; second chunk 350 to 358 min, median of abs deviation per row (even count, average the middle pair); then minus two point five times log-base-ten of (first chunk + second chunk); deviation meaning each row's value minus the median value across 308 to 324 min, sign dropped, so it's 3.2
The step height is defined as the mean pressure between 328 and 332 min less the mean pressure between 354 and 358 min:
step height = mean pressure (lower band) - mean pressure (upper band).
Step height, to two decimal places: 0.07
